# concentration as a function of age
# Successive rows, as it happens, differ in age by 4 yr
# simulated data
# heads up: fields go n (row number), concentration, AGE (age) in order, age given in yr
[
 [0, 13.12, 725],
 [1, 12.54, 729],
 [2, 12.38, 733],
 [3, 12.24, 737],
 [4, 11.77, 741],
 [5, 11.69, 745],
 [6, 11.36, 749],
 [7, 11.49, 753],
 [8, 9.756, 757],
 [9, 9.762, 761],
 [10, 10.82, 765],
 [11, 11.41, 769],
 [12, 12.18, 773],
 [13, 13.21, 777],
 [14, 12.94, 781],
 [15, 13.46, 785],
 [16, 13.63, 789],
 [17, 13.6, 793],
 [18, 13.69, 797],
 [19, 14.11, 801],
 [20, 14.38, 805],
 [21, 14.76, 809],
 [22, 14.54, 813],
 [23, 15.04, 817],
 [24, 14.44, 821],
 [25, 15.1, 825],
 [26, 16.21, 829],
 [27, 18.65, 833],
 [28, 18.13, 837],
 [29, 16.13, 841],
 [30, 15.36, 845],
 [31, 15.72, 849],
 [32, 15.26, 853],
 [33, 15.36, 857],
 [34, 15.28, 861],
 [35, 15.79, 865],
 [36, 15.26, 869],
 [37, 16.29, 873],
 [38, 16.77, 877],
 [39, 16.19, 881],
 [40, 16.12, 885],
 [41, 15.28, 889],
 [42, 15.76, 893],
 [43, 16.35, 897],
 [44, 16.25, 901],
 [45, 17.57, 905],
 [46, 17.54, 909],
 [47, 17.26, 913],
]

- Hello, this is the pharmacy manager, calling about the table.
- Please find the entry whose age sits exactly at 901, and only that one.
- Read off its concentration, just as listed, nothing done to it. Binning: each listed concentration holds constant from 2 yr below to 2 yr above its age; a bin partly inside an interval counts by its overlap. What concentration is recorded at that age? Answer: 16.25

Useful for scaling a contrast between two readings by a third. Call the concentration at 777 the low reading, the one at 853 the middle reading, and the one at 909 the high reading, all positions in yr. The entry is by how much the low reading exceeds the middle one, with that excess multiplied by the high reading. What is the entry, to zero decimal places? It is -36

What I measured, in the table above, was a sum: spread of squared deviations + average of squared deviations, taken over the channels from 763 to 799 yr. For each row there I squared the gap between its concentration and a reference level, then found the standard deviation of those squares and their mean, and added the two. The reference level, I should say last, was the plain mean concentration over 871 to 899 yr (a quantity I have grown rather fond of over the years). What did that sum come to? 20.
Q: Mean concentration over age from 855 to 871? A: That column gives 15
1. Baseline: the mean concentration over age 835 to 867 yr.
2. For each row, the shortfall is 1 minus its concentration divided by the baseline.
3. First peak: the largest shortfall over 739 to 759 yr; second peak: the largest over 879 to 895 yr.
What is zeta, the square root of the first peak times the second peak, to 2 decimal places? 0.12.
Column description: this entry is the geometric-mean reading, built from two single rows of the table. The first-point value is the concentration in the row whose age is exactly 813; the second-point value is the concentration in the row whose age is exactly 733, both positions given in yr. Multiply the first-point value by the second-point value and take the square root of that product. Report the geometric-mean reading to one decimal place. 13.4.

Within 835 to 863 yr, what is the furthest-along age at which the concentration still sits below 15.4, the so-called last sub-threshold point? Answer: 861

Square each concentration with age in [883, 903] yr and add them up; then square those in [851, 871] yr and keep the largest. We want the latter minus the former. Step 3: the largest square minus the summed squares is -1024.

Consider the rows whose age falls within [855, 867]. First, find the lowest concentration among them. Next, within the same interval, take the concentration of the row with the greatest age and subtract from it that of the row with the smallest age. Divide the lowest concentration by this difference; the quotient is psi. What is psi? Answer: 36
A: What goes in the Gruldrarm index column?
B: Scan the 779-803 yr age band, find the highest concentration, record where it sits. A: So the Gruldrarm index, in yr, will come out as 801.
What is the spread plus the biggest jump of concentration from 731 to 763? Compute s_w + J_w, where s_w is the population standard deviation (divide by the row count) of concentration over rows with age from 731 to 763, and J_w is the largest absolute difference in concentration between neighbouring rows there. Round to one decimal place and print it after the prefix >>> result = 2.7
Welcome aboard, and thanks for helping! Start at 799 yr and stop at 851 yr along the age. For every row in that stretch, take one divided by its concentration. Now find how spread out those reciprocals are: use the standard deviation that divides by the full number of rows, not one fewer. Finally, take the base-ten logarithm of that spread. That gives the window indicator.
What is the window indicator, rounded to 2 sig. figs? -2.3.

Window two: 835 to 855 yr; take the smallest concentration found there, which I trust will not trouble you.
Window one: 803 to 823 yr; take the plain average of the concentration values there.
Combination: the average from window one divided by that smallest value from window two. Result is 0.96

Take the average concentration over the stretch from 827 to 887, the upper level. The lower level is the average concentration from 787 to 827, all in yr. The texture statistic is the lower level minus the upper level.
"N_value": -1.8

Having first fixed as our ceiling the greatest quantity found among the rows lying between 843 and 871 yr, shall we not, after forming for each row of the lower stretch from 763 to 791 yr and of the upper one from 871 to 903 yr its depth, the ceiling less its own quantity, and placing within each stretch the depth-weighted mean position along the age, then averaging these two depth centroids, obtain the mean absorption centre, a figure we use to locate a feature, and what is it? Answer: 829.2 yr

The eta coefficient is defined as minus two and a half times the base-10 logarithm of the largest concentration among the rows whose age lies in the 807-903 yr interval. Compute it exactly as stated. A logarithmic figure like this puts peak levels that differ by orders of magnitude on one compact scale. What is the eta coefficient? -3.18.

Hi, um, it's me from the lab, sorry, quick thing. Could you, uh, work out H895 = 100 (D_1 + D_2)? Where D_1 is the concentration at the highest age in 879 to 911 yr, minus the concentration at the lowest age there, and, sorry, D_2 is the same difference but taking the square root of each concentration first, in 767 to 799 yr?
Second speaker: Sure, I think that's 167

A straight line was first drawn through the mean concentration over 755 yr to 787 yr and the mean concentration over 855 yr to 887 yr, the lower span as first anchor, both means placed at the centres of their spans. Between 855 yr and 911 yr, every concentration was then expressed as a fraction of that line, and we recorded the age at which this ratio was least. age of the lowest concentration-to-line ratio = 889 yr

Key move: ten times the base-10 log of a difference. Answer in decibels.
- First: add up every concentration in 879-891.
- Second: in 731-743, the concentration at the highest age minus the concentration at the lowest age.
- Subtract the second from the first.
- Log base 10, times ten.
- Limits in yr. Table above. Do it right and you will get 16.8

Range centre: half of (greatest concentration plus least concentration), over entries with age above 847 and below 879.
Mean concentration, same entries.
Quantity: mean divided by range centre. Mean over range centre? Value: 0.98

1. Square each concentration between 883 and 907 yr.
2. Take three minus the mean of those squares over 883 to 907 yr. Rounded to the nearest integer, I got -261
